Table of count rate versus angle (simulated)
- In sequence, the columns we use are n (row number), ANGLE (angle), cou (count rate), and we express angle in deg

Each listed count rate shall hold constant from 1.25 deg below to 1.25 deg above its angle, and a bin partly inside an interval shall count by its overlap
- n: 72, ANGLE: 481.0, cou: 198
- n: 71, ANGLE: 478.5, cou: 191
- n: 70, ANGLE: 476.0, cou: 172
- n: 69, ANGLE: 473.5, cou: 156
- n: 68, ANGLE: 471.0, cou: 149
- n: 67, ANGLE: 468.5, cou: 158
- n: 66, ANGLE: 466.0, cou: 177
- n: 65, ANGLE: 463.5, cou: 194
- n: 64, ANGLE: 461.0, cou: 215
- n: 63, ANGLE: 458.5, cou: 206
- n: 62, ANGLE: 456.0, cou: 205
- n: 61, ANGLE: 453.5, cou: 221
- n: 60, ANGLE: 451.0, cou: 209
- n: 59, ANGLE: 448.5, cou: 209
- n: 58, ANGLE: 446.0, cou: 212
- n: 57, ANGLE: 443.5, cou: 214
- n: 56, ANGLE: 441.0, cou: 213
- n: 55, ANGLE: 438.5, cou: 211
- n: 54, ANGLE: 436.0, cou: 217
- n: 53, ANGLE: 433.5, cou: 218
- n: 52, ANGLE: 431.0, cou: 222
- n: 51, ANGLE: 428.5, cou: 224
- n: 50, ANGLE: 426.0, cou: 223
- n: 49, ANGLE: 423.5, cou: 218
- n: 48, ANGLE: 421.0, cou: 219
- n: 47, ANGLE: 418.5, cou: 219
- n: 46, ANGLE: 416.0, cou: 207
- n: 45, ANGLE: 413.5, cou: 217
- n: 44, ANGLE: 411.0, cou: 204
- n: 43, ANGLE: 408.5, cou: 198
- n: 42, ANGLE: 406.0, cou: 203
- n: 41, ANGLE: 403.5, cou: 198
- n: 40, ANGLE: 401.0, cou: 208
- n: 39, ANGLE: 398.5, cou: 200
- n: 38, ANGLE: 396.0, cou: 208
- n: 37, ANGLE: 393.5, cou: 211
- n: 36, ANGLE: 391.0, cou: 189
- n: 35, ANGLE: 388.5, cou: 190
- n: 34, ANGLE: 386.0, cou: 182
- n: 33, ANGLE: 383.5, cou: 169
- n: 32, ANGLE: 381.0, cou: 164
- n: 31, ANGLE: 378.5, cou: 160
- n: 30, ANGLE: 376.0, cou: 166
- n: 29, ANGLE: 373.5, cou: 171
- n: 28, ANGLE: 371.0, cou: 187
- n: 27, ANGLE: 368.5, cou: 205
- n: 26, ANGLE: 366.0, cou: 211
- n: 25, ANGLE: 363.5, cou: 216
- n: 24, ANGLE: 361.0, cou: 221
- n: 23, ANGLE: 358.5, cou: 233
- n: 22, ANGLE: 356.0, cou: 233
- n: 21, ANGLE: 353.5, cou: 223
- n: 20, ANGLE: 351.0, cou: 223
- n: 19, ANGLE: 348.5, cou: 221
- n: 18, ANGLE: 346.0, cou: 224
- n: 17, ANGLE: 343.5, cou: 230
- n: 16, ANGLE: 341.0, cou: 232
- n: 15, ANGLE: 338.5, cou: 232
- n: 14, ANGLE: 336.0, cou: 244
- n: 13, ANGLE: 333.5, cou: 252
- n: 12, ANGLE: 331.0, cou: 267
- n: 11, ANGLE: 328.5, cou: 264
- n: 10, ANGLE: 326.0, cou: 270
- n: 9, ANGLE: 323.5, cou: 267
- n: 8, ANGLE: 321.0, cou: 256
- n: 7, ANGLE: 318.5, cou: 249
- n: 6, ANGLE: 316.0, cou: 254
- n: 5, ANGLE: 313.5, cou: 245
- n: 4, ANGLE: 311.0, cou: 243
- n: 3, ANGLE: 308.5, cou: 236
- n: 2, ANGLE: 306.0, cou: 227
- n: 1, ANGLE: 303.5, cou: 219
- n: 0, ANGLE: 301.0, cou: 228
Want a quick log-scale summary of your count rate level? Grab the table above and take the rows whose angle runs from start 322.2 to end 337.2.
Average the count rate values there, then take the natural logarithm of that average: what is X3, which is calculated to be 5.56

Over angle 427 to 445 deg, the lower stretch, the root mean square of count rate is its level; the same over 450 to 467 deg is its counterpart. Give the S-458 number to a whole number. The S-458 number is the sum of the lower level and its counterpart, 421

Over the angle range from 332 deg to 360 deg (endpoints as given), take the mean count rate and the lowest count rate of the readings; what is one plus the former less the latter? 12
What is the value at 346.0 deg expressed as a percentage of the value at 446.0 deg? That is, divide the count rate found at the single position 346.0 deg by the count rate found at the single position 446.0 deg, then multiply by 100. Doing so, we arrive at 106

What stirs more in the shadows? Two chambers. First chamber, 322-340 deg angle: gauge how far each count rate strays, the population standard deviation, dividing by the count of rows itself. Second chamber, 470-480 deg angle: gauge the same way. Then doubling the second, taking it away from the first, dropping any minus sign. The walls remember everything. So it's 19.1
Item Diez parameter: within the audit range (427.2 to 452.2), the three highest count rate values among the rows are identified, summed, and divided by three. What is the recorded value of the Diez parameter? 221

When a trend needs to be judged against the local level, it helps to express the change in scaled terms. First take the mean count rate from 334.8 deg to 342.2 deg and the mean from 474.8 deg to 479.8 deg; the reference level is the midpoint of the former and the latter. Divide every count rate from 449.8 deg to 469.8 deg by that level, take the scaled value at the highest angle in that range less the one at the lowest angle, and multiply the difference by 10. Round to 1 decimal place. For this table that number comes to -2.4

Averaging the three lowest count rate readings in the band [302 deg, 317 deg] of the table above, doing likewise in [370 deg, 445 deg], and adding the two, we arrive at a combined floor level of 391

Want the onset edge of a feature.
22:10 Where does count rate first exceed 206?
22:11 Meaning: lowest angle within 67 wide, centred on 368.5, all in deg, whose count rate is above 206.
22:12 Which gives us 336.0 deg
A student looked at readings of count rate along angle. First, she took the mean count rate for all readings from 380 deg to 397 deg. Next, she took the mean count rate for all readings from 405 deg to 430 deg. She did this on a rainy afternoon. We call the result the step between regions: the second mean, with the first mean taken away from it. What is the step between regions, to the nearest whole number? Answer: 26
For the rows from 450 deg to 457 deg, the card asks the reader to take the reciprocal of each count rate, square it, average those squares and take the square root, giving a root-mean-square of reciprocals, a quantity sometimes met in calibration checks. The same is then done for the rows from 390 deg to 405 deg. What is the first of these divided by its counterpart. 0.96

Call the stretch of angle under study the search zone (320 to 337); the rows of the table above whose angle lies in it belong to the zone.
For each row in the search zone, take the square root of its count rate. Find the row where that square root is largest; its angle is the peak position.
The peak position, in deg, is 326.0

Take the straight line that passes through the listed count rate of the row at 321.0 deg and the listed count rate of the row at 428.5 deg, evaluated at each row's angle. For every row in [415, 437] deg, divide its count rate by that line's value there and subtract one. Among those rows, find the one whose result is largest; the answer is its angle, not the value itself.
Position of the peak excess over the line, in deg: 428.5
